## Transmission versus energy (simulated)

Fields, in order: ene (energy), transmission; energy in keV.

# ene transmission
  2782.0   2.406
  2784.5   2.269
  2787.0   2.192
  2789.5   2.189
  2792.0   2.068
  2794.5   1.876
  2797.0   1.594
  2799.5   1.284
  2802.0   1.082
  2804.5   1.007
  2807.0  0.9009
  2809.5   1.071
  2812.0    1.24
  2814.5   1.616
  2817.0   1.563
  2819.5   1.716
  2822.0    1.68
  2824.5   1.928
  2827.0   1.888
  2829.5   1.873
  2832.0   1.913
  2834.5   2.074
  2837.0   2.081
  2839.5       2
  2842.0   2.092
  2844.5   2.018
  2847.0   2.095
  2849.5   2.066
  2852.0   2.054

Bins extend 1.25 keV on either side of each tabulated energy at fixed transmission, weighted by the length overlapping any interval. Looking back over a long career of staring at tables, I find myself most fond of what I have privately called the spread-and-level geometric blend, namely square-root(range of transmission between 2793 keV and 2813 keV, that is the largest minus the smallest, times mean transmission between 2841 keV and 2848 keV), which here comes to 1.42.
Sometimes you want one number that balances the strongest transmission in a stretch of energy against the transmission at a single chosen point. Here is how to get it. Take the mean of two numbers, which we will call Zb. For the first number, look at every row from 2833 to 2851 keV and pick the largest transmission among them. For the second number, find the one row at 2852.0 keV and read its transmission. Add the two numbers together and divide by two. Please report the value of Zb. 2.07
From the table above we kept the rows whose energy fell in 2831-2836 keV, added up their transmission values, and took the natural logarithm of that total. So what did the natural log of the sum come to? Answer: 1.38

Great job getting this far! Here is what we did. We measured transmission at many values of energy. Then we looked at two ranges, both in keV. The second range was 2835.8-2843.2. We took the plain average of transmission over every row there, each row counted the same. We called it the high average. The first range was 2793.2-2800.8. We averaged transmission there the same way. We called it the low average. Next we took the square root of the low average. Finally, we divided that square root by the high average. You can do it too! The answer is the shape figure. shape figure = 0.61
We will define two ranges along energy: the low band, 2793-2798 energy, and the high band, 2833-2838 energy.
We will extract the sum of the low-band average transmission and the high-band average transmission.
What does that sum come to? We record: 3.8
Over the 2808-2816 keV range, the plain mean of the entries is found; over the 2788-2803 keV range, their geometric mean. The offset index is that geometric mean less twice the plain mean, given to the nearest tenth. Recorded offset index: -1.0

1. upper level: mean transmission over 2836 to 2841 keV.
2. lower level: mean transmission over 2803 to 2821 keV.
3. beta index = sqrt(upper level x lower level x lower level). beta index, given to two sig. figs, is 1.9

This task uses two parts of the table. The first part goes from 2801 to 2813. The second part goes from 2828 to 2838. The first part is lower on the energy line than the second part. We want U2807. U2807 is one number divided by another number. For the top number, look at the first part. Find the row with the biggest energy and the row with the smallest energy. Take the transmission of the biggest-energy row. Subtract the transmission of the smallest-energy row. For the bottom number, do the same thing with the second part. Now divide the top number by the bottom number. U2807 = 1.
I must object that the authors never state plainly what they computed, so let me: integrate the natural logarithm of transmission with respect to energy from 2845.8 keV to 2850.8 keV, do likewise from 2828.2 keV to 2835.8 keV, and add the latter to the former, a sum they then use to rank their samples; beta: 9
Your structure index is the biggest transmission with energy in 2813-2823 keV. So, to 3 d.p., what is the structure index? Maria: 1.716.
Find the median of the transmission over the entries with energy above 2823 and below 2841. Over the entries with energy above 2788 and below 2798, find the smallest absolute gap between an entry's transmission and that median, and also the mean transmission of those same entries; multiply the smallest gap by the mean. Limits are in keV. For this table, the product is 0.10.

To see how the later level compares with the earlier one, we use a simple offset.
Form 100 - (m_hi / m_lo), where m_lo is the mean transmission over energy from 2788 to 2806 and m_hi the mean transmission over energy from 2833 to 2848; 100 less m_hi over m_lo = 98.70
